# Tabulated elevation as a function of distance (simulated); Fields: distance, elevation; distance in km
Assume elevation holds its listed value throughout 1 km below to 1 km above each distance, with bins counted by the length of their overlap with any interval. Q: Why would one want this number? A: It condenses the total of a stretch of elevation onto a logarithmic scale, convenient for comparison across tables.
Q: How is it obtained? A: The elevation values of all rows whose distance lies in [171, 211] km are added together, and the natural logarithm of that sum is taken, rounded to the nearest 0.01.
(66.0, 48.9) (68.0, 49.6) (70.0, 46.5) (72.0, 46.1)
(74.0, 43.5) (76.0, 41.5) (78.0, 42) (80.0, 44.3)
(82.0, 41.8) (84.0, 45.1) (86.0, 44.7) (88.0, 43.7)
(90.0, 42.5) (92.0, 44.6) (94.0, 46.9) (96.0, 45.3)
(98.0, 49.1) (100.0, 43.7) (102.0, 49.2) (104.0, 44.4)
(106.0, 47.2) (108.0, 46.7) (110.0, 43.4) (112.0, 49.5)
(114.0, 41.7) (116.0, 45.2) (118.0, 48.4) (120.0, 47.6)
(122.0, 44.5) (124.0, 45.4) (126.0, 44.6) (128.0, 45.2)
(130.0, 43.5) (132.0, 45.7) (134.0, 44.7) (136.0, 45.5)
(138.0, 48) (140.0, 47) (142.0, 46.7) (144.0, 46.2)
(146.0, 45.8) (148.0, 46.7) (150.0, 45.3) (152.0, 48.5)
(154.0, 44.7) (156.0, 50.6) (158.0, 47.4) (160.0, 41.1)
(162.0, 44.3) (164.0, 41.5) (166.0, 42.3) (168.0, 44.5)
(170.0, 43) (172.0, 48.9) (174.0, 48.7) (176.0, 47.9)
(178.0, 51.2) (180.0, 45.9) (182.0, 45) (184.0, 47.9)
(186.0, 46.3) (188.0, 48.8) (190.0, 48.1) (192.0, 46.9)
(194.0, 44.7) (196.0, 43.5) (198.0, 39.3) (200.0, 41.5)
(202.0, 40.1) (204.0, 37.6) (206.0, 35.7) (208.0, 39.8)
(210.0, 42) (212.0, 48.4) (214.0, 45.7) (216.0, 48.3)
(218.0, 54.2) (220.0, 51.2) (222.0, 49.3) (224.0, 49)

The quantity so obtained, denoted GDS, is 6.79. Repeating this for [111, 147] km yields 6.72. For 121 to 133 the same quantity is 5.59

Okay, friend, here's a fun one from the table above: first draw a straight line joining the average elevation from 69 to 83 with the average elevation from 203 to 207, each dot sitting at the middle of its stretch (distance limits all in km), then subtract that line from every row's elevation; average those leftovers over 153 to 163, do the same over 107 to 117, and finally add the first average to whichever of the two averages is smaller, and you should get 10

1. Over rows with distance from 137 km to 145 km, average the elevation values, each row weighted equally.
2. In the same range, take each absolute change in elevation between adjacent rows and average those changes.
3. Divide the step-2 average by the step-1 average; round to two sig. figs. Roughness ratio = 0.013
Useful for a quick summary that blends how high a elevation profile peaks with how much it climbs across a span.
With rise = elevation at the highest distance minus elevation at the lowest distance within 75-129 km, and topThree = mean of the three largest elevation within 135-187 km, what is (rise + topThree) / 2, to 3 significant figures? 27.0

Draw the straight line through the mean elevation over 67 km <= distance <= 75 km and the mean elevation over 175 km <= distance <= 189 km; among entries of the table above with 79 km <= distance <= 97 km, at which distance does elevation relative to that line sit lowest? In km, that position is 82.0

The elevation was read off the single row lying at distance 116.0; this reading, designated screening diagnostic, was 45.2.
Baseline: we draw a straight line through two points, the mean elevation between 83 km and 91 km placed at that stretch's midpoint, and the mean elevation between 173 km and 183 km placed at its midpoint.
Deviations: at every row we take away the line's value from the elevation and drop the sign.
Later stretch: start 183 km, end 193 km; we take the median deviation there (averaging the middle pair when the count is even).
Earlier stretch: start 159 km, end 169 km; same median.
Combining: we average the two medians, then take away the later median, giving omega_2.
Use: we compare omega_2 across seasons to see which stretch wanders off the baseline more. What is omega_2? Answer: 2.1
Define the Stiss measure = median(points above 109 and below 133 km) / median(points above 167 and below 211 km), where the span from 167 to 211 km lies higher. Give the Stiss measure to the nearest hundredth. 1.01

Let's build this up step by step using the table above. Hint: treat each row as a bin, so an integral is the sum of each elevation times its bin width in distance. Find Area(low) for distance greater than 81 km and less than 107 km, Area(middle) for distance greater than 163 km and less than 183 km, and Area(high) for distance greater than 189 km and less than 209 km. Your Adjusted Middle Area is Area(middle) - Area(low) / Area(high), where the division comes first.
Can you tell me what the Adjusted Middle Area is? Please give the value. 916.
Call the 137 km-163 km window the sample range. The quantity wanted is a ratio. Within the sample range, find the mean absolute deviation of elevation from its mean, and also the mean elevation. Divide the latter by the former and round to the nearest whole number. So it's 28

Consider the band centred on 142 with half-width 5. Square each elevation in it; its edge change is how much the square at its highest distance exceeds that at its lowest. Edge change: -206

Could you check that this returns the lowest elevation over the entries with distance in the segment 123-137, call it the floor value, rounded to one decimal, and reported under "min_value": 43.5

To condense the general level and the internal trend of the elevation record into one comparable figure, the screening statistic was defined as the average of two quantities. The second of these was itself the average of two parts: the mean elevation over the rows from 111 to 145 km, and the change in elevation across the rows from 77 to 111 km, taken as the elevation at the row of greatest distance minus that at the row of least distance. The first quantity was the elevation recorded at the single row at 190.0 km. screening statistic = 35.9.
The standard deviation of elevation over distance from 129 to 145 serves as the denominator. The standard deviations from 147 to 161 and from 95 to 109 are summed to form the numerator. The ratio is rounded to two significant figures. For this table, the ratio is 3.7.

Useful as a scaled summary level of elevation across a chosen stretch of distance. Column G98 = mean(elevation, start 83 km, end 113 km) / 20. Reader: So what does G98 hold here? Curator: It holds 2.287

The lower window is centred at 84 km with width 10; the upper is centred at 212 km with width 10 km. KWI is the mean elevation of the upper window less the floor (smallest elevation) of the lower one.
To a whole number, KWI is 3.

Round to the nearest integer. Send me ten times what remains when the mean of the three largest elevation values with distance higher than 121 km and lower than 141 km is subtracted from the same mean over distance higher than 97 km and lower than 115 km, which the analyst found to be 24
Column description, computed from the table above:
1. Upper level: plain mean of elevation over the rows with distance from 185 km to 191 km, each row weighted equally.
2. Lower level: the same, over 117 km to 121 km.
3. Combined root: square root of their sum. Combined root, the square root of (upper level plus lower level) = 9.78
